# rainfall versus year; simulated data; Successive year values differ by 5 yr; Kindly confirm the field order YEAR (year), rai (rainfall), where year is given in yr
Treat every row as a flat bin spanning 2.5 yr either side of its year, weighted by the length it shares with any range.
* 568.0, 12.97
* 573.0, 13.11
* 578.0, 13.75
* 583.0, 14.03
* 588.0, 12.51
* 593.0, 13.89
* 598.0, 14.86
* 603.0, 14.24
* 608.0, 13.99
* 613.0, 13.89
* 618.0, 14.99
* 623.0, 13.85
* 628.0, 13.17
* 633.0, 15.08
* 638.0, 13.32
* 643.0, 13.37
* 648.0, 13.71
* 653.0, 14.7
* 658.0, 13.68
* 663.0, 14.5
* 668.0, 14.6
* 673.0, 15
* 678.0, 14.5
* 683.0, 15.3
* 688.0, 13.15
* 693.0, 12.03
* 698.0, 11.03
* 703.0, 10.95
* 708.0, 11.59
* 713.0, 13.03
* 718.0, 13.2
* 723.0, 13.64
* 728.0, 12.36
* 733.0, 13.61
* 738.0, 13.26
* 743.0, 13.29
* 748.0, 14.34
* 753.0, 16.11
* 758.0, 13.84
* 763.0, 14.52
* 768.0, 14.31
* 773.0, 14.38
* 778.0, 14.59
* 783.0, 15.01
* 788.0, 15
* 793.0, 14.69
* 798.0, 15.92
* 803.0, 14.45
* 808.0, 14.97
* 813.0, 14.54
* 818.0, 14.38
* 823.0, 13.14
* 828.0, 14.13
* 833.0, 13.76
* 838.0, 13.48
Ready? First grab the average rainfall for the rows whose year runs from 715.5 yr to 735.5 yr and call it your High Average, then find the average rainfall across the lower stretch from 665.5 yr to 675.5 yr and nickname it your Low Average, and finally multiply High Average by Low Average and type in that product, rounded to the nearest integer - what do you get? 195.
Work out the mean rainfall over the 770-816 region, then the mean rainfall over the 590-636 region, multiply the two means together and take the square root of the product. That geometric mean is 14.5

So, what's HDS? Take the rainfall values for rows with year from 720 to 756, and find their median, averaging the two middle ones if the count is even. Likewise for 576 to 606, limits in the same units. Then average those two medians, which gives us 13.8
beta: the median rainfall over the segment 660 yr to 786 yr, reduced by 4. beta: 9.8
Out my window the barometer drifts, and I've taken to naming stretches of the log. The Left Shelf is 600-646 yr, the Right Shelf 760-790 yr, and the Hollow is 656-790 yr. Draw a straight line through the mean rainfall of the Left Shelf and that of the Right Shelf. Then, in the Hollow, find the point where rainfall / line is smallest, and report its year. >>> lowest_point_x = 703.0 yr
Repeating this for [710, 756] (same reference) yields 728.0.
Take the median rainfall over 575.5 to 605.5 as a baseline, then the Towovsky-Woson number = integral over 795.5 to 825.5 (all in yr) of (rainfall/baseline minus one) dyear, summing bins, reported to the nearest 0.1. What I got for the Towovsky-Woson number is 1.3 yr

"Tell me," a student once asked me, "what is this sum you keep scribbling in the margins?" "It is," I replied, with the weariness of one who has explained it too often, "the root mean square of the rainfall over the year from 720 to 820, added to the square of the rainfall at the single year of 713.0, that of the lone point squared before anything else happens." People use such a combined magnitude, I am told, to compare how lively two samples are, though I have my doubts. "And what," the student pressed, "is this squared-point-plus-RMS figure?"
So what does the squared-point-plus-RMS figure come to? 184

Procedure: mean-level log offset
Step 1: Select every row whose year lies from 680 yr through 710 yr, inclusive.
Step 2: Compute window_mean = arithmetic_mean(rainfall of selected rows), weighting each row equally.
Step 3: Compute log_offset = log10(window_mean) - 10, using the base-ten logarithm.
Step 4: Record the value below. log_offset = -8.91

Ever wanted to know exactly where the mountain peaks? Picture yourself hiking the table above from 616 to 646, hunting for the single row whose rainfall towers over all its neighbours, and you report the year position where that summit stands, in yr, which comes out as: 633.0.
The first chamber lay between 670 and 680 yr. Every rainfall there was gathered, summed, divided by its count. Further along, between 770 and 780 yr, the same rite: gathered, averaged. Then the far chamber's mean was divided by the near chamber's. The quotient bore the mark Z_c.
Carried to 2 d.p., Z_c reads 0.98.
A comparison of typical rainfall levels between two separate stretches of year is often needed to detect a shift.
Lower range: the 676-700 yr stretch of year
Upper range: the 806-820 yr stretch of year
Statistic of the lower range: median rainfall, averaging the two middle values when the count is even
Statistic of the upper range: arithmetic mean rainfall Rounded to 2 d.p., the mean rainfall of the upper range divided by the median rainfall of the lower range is 1.11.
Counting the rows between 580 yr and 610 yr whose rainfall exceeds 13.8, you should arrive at 5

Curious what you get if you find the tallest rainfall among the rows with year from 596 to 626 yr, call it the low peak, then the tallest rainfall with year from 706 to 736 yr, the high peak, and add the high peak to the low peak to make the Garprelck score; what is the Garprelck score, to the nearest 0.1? 28.6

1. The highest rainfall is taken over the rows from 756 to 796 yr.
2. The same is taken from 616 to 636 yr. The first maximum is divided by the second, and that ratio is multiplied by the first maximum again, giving 14.9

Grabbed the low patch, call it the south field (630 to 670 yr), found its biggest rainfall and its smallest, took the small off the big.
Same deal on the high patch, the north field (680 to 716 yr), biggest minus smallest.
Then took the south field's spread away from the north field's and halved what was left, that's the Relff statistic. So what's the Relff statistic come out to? 1.3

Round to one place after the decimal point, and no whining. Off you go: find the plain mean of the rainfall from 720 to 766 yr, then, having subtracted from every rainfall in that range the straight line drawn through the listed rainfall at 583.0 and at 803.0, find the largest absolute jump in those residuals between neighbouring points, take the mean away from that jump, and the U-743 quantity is -11.6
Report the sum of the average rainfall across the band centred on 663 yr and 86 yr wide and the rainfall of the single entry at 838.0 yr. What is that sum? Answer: 27.1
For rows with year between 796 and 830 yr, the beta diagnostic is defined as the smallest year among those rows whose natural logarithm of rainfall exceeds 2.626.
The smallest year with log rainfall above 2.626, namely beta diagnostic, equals 798.0 yr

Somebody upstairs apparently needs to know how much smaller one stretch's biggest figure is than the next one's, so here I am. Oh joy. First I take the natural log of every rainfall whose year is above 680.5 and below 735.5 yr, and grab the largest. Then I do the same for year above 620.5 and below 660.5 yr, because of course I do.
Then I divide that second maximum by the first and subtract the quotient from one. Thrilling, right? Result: 0.005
